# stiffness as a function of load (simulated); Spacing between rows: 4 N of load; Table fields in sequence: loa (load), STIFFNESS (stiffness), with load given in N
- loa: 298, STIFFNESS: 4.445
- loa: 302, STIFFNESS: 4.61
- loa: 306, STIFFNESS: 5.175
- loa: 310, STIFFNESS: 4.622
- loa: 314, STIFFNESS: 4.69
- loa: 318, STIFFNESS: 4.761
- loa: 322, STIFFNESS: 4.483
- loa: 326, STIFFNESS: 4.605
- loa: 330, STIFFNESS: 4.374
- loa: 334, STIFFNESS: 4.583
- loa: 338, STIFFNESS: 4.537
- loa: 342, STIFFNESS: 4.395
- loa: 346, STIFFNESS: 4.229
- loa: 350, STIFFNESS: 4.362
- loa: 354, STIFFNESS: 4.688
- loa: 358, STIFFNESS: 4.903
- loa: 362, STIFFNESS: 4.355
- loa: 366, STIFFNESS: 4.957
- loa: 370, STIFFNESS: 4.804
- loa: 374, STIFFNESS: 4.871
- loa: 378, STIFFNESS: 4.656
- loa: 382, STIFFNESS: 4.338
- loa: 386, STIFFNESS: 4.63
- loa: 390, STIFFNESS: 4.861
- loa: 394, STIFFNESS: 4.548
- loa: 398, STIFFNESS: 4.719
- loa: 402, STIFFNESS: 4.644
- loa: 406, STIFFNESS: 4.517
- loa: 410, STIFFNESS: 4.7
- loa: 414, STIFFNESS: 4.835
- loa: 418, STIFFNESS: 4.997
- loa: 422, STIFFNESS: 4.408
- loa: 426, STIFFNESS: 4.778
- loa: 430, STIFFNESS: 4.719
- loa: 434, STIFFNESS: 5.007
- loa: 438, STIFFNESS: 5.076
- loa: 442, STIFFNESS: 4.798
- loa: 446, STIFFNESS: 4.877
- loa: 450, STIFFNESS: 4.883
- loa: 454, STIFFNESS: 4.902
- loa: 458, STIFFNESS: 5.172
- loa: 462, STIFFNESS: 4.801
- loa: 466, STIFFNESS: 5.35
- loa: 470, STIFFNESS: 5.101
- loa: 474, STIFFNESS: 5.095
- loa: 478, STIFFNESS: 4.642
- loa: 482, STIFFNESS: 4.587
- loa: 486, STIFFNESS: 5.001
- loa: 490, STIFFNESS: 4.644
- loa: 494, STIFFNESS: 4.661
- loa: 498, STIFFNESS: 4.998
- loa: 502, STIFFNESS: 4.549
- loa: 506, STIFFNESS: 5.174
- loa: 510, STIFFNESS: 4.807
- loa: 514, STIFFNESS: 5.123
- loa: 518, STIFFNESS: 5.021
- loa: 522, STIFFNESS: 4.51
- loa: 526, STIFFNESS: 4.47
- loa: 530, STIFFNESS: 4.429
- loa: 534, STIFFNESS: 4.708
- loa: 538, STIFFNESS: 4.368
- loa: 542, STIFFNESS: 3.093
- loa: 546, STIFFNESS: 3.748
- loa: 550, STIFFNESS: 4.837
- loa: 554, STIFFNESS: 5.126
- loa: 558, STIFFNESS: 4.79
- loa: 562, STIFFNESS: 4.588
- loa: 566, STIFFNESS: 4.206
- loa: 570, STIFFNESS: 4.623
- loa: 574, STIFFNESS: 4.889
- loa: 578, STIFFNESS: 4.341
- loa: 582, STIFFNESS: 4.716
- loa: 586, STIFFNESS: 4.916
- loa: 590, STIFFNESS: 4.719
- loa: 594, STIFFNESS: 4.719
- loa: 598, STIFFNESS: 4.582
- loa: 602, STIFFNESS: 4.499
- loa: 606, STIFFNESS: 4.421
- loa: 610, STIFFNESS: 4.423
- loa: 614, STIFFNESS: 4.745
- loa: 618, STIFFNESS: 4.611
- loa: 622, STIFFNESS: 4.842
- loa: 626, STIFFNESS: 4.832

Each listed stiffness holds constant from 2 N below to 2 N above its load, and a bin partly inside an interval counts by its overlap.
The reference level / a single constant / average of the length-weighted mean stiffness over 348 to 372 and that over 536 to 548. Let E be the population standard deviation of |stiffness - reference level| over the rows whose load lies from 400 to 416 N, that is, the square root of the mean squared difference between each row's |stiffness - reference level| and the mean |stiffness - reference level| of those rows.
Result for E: 0.11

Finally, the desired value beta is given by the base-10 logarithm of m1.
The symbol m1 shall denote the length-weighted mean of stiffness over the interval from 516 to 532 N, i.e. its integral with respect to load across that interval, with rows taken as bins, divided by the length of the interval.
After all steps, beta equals 0.663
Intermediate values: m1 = 4.61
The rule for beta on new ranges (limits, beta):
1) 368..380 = 0.679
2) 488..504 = 0.673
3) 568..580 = 0.664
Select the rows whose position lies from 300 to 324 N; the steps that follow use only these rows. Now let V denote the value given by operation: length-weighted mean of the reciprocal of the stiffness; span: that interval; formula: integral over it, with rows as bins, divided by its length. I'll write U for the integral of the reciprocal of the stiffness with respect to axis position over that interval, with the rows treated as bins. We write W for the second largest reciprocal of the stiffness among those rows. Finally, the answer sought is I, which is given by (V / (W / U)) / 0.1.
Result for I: 50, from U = 5.1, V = 0.212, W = 0.217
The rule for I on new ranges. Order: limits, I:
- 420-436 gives 34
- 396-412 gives 34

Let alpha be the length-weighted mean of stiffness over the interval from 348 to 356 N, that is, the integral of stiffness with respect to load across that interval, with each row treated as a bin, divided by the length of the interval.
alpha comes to 4.5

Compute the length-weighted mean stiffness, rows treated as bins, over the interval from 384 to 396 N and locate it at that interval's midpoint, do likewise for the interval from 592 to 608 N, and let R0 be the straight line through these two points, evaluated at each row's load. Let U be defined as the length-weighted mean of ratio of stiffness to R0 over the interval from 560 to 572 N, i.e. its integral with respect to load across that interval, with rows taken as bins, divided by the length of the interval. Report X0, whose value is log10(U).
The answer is -0.010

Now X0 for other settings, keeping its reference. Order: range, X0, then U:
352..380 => 0.005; 1.01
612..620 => 0.012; 1.03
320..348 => -0.024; 0.95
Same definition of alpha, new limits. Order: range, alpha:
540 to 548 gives 3.4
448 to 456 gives 4.9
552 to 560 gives 5.0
